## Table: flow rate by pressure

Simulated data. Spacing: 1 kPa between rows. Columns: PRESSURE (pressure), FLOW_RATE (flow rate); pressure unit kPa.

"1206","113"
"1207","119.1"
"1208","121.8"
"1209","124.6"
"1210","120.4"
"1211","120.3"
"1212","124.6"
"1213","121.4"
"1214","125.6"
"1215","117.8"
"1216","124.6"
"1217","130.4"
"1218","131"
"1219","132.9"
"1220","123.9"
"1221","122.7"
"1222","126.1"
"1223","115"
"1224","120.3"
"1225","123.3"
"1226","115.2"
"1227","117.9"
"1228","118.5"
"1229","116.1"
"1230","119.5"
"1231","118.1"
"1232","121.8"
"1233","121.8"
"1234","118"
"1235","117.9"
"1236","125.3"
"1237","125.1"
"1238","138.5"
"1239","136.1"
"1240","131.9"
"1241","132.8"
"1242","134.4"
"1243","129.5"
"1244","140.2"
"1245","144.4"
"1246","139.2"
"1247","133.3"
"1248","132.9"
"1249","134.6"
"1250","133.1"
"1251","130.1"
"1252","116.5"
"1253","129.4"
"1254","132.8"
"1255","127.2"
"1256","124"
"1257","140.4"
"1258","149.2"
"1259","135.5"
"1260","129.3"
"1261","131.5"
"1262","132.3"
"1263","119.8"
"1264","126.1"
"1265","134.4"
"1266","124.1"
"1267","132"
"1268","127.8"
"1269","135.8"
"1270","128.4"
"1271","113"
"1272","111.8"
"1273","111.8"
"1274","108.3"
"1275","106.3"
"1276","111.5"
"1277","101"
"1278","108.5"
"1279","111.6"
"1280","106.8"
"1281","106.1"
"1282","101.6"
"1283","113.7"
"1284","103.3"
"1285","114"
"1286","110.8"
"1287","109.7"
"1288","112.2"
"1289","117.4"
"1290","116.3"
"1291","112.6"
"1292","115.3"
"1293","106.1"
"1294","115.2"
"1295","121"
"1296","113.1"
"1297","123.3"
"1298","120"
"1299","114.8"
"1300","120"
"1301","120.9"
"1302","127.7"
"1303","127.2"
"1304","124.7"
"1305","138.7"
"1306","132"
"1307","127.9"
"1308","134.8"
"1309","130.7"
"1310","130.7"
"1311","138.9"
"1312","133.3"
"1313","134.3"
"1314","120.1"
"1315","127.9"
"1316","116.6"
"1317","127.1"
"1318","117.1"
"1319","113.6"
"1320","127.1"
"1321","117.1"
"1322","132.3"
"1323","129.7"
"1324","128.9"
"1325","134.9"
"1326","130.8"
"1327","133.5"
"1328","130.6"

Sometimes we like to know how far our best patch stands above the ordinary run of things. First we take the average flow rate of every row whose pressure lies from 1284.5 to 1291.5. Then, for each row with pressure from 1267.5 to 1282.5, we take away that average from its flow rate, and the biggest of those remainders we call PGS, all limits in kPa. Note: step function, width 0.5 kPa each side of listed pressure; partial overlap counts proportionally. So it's 22.5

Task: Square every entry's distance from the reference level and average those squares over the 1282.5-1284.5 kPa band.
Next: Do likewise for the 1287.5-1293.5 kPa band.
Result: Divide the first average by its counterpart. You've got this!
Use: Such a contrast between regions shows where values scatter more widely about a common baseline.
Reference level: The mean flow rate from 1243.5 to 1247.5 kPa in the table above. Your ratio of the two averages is 1.4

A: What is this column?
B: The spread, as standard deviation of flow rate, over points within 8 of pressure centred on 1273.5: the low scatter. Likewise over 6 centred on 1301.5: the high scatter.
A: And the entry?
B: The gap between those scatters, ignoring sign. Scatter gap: 2.9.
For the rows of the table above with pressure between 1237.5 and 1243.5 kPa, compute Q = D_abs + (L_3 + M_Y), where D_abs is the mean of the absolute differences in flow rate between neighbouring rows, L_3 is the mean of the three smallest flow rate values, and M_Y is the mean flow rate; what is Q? 268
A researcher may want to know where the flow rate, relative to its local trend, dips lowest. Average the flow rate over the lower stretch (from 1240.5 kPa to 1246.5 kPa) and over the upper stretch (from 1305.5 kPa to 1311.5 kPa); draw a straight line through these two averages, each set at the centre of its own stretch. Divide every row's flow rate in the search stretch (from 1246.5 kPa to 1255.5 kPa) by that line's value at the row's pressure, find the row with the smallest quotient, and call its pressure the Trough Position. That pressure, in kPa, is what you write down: 1252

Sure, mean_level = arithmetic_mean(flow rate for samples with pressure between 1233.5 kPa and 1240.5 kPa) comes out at 128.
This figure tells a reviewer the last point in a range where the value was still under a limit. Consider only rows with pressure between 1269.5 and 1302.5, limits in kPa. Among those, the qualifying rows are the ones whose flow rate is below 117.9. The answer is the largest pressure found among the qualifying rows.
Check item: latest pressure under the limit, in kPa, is 1299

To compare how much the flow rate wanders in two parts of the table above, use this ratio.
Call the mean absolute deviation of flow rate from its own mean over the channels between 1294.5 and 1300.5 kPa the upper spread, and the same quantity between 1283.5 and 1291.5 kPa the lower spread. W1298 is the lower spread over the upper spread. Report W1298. 1.0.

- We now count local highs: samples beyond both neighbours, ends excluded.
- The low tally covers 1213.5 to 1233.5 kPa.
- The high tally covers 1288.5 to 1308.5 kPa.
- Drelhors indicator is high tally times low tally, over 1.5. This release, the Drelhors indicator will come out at 16.7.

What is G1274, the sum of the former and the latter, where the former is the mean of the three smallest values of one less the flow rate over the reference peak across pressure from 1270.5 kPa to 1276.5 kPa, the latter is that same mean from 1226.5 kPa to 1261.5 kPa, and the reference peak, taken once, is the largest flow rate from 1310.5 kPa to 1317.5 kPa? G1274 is 0.15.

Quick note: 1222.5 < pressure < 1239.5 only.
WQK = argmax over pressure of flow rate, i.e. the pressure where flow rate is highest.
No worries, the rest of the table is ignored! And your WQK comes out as 1238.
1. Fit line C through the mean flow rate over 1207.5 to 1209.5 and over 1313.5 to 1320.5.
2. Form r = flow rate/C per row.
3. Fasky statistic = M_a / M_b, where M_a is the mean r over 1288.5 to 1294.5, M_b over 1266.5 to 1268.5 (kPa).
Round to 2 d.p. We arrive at 0.88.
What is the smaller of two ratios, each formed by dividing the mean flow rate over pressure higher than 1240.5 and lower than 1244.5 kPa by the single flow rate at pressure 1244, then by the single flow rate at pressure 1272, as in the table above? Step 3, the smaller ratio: 0.96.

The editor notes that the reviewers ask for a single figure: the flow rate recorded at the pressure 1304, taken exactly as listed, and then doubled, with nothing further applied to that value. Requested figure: 249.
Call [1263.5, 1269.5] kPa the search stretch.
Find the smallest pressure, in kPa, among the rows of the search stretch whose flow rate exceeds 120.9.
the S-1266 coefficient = 1264 kPa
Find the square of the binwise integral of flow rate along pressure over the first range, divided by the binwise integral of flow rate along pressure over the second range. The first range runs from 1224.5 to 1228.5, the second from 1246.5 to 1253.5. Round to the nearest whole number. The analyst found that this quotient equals 248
